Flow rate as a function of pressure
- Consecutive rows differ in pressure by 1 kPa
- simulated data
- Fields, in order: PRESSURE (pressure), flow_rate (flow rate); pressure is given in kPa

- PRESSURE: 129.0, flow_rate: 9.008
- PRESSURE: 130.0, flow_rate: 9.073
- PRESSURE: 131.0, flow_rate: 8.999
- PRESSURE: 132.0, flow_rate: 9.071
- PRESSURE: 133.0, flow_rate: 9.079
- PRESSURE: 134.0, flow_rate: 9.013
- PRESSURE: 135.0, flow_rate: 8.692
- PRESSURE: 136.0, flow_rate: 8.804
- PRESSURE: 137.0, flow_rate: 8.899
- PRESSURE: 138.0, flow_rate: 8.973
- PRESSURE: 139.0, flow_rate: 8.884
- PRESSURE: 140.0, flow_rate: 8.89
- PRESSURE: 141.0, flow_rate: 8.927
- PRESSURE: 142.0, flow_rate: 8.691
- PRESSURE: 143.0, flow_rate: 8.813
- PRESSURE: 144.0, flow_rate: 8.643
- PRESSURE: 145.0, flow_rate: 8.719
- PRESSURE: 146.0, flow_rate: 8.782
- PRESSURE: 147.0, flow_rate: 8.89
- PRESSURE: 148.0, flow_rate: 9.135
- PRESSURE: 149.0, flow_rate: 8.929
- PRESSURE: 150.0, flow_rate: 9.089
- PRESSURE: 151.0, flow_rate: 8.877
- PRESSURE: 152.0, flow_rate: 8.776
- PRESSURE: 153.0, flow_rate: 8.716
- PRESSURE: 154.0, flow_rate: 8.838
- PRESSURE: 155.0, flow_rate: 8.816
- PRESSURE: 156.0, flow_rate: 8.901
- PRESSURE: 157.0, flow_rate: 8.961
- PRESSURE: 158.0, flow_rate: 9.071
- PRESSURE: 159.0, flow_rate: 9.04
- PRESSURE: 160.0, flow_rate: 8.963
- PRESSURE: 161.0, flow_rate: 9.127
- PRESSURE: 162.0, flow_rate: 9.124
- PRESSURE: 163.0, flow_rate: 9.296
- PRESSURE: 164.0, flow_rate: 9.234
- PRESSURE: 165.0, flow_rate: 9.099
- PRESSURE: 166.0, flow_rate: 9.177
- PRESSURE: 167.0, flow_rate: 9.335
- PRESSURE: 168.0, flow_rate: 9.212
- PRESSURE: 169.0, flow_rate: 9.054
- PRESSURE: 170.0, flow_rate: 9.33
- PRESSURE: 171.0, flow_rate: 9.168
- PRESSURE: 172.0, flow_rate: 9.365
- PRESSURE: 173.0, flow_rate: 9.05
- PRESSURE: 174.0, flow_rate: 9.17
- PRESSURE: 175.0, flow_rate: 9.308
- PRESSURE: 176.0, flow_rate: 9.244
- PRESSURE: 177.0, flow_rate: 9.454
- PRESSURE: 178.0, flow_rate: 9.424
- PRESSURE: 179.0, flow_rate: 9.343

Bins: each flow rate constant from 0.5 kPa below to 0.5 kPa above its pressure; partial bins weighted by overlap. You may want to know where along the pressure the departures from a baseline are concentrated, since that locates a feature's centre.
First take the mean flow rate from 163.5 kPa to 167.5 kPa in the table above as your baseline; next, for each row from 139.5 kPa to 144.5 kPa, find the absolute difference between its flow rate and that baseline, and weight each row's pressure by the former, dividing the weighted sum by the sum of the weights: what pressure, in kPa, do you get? 142.3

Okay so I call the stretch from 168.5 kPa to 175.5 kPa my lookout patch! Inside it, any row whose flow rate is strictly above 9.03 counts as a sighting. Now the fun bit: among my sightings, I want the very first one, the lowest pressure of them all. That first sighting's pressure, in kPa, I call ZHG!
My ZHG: 169.0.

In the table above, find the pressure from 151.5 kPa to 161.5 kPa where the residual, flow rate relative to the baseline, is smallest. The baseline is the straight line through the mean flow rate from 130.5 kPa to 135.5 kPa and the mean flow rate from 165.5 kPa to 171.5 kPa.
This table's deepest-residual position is 153.0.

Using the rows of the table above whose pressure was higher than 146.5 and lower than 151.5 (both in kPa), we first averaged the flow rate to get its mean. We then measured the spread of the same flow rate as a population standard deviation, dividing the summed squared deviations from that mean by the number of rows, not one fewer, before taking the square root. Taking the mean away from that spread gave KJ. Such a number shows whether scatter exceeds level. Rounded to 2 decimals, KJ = -8.88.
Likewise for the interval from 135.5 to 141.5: -8.85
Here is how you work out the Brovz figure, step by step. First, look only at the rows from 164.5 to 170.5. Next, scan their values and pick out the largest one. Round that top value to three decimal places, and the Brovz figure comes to 9.335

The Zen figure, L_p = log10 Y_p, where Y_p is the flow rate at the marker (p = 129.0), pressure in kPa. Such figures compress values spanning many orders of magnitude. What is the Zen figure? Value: 0.955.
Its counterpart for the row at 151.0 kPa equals 0.948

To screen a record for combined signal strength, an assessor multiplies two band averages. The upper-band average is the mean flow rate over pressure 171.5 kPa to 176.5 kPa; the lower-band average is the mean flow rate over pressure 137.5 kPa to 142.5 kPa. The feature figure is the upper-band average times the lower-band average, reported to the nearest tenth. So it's 81.9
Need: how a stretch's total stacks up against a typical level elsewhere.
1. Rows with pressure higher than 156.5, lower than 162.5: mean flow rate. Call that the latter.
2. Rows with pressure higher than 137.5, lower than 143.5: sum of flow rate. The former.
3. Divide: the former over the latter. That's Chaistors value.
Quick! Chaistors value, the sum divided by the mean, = 5.88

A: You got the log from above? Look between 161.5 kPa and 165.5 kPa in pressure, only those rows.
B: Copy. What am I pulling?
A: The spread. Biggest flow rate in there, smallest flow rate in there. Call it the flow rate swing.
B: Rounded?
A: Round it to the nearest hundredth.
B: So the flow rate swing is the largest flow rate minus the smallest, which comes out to 0.20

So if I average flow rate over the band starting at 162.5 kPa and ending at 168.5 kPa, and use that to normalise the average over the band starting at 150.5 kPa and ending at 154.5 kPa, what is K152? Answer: 0.95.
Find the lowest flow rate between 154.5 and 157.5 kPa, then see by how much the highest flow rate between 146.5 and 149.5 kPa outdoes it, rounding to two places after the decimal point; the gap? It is 0.32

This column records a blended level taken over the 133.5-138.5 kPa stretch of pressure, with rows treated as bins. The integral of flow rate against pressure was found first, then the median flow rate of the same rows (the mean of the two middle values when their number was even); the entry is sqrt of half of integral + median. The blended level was 5.16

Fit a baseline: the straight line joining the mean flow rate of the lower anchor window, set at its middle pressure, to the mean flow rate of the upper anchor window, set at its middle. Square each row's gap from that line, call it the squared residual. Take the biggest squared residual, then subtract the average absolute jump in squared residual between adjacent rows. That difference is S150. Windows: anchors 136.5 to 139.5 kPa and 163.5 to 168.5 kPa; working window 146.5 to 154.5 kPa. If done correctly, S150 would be 0.10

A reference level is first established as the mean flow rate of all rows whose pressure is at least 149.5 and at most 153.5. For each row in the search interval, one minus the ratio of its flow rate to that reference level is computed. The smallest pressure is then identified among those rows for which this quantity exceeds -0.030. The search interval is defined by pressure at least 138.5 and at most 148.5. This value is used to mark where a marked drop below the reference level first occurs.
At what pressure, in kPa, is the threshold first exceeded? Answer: 139.0 kPa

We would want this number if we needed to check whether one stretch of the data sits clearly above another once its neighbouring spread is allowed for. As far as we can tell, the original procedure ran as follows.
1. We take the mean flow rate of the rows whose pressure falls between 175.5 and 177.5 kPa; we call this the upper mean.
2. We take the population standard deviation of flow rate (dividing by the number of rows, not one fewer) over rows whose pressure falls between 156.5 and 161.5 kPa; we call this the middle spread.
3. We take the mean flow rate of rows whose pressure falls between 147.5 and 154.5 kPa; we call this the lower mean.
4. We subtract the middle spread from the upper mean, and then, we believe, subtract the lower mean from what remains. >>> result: 0.38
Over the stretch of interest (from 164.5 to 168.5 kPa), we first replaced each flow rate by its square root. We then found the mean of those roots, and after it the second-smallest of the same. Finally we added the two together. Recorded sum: 6.06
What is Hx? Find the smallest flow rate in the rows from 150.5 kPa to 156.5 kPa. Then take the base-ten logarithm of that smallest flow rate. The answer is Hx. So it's 0.940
